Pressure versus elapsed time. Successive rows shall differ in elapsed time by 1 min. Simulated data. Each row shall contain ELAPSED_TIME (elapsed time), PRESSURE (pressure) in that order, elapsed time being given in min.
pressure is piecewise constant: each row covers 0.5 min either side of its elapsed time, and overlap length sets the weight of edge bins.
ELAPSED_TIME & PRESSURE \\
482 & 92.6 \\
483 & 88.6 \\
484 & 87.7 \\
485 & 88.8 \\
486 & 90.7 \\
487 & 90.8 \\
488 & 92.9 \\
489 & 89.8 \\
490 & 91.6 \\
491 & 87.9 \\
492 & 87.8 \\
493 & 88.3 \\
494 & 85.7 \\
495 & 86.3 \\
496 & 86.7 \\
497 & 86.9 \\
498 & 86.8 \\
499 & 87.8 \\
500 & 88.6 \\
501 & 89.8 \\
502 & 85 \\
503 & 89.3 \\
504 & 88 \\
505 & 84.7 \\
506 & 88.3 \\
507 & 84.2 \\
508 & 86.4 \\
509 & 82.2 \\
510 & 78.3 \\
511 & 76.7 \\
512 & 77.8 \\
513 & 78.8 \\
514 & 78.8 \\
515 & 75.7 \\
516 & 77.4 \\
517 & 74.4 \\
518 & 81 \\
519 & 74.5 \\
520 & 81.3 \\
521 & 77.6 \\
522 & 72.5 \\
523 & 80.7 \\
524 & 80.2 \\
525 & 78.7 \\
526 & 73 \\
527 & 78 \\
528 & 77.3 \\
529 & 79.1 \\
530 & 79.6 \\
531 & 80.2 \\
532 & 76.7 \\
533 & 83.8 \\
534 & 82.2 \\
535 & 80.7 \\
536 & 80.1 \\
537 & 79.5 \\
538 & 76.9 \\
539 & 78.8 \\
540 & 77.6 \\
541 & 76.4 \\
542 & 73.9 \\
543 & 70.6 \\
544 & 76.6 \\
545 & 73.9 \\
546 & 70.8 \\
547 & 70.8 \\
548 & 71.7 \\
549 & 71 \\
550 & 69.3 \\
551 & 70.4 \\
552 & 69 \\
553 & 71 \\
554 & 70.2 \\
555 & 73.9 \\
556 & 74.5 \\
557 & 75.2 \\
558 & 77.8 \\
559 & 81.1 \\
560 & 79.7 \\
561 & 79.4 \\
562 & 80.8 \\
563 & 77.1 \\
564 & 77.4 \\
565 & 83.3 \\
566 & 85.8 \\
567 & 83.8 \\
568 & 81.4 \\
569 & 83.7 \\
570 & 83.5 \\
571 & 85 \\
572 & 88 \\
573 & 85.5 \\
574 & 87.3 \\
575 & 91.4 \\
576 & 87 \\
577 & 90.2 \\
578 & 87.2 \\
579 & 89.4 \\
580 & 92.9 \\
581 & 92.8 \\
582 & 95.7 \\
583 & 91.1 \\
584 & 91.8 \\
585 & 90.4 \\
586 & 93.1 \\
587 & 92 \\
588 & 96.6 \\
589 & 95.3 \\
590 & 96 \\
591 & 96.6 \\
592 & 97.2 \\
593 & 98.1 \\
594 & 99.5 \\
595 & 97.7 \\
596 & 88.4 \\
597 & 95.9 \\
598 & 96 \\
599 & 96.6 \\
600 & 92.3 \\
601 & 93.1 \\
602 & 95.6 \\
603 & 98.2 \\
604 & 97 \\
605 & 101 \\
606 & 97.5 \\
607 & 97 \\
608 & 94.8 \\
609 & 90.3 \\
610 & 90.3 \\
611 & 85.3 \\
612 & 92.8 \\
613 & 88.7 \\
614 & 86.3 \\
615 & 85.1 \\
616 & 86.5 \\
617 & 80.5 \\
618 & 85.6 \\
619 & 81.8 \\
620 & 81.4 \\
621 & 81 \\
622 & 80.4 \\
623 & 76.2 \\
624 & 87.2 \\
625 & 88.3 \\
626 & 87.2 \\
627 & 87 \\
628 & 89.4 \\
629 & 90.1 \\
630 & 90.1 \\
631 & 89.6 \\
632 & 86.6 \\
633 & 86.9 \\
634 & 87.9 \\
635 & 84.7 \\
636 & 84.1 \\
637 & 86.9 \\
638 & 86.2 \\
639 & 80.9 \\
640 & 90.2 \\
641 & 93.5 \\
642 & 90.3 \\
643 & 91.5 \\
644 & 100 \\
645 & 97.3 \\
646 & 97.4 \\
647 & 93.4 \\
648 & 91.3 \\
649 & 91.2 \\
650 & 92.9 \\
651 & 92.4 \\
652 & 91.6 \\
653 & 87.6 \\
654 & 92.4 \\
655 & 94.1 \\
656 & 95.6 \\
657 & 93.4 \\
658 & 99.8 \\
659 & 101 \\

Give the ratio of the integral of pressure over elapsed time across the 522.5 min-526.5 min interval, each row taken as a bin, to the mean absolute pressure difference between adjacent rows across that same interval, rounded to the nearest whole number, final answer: 122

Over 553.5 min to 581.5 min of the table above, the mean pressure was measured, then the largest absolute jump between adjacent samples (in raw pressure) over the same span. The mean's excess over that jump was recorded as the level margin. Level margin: 77.1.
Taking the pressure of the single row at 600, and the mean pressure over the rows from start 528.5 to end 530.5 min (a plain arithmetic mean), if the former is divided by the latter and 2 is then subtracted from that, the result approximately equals -0.84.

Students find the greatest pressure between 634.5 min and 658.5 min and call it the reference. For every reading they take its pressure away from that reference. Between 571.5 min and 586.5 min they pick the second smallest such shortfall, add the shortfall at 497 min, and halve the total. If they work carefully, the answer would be 10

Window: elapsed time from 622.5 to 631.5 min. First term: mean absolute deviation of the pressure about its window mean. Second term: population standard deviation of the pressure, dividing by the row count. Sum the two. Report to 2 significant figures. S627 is 6.6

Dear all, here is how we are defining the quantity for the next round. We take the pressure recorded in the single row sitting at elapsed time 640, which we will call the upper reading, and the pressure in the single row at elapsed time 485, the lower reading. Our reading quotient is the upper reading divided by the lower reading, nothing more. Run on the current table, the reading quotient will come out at 1.02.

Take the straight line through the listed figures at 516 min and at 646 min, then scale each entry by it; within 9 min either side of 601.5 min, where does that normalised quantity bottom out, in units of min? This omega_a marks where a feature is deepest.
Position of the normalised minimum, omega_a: 610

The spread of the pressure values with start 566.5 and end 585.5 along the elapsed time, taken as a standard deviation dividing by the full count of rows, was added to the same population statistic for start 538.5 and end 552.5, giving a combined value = 6.9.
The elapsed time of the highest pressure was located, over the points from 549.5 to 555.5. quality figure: 555 min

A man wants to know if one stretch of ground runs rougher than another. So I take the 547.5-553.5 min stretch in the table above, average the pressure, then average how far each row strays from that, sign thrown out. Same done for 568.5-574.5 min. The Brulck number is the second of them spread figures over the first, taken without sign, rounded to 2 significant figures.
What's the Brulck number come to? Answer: 1.7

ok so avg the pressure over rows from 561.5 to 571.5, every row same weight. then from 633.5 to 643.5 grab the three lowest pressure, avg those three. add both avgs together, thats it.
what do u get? 165.4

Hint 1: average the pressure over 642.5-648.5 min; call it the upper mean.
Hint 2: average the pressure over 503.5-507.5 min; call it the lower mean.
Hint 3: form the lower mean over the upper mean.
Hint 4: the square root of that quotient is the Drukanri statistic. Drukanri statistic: 0.95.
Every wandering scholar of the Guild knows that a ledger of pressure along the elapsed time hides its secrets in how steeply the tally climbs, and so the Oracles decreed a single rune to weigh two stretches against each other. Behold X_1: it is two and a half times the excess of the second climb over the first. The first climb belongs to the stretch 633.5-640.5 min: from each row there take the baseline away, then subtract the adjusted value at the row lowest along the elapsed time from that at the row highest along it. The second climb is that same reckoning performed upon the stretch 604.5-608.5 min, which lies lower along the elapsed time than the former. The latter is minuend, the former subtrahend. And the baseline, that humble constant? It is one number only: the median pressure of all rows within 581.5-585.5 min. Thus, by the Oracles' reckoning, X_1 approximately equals -21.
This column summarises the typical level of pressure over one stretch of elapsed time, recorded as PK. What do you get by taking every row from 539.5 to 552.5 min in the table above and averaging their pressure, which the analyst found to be 72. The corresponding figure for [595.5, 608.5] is 96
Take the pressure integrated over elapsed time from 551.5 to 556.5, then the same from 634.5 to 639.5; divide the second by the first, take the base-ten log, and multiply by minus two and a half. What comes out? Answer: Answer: -0.18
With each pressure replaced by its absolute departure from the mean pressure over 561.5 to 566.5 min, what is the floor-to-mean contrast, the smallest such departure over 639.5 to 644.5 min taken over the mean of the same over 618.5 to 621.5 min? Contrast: 18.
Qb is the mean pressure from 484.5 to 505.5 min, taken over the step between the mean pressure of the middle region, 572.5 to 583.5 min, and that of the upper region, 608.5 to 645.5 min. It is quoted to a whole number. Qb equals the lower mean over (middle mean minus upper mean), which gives 32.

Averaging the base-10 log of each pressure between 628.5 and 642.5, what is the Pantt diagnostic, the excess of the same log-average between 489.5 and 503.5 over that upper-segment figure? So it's 0.00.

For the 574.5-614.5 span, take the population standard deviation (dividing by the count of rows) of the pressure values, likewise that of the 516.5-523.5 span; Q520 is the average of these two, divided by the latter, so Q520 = 1.069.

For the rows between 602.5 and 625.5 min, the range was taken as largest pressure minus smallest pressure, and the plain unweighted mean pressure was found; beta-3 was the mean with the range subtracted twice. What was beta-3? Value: 38.8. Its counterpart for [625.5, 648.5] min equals 51.5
